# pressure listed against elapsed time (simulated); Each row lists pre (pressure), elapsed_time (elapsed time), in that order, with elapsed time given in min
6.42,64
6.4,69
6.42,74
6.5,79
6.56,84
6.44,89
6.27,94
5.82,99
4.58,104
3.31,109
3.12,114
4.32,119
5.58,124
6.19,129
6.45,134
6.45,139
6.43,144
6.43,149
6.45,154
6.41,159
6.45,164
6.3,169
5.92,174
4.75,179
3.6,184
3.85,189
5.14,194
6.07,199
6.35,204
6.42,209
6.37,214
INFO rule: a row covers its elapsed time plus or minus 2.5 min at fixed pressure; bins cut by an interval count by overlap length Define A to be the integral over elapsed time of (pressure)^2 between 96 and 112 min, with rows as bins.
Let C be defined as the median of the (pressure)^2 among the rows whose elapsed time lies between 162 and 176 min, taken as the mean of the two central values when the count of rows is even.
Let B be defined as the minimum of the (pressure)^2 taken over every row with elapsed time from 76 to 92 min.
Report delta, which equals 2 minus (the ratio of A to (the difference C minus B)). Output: 200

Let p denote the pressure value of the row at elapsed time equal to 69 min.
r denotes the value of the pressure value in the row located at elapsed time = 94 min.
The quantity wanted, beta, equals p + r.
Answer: 12.7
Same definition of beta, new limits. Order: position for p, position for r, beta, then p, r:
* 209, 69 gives 12.8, 6.42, 6.4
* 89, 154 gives 12.9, 6.44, 6.45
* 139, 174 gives 12.4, 6.45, 5.92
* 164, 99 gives 12.3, 6.45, 5.82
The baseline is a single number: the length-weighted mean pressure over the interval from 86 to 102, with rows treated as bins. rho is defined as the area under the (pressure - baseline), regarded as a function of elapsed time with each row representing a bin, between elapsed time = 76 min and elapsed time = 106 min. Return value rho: -2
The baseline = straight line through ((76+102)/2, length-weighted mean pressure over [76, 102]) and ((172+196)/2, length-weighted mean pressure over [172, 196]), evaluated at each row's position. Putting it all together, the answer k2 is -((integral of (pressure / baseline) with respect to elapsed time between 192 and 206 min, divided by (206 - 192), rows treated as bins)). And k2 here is -1.3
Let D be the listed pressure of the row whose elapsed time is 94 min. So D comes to 6.27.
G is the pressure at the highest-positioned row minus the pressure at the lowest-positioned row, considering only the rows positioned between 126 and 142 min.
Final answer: 0.3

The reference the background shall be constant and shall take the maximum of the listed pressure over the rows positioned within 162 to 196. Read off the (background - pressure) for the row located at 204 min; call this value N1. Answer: 0.1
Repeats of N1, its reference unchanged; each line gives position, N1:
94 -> 0.2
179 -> 1.7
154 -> 0.0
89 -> 0.0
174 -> 0.5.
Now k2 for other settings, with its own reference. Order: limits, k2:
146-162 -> -1.3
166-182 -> -1.2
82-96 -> -1.0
